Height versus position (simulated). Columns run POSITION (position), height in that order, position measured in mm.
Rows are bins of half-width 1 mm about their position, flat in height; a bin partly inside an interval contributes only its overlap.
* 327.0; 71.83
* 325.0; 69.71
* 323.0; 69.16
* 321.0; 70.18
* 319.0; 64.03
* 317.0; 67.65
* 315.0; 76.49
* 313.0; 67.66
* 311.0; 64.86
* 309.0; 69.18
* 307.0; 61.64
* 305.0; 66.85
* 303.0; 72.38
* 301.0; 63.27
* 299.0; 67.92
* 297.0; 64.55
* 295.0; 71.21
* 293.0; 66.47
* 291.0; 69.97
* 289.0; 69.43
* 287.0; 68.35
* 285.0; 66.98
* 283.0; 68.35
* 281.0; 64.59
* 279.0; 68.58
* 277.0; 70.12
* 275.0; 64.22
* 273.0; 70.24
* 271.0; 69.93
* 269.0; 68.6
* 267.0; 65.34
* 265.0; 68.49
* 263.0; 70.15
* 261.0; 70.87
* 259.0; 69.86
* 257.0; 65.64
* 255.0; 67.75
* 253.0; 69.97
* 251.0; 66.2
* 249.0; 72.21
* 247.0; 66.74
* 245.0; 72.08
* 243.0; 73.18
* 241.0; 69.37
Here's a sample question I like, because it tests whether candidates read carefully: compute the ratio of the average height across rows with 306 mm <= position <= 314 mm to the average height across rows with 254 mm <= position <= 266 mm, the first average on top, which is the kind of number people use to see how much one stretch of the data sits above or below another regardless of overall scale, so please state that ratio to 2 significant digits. 0.96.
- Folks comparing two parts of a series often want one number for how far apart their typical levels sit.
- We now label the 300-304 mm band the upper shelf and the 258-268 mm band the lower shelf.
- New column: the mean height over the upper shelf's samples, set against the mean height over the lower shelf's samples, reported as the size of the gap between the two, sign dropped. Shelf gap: 1.1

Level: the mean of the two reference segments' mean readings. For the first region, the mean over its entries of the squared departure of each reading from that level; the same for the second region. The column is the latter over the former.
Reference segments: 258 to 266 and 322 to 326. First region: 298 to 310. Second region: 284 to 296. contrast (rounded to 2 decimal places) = 0.17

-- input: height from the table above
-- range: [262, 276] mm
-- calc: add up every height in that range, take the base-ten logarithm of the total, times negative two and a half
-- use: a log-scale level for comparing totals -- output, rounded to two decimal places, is -6.70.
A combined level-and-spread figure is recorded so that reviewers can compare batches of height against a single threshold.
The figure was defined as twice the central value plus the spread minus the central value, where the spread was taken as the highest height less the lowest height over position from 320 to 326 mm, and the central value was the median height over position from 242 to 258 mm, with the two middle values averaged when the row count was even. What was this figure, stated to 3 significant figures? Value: 69.9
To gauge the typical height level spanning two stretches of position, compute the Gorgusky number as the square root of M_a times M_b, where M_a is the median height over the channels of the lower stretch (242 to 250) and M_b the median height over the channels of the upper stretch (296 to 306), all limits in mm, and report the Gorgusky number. 69.4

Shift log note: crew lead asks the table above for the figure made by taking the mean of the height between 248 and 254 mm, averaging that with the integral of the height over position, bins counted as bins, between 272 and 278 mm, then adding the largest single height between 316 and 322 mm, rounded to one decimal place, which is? 309.5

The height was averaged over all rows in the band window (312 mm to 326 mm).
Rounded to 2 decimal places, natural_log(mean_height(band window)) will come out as 4.24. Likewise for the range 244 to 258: 4.23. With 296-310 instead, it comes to 4.20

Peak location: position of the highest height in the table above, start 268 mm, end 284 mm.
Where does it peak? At 273.0 mm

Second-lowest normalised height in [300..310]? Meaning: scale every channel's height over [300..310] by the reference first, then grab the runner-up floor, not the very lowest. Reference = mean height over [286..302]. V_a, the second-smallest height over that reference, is 0.94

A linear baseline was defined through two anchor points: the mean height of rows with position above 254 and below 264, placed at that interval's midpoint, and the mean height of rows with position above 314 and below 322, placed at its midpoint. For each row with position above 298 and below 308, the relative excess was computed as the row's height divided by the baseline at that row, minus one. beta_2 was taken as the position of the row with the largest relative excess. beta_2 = 303.0 mm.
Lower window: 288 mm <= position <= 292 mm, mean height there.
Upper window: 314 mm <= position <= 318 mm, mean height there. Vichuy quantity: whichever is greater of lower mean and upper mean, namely 72.1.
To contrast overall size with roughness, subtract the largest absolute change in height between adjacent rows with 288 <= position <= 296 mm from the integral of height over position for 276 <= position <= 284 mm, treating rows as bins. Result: 539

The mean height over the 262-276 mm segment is 68.1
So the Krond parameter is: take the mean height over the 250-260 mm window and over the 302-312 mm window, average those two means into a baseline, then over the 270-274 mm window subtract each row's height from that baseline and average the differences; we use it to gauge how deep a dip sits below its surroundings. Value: -2.7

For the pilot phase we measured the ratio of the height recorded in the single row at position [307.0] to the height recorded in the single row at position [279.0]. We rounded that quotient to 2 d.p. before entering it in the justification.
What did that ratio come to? 0.90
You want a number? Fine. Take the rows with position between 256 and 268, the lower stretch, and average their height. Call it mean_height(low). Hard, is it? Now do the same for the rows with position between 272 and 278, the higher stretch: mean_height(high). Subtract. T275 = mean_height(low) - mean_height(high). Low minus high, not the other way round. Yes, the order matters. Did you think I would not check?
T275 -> 0.2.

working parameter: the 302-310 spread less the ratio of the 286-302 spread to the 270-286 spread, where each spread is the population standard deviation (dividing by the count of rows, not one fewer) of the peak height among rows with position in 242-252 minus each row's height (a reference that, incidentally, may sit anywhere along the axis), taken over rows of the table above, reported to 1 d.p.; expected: 2.8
